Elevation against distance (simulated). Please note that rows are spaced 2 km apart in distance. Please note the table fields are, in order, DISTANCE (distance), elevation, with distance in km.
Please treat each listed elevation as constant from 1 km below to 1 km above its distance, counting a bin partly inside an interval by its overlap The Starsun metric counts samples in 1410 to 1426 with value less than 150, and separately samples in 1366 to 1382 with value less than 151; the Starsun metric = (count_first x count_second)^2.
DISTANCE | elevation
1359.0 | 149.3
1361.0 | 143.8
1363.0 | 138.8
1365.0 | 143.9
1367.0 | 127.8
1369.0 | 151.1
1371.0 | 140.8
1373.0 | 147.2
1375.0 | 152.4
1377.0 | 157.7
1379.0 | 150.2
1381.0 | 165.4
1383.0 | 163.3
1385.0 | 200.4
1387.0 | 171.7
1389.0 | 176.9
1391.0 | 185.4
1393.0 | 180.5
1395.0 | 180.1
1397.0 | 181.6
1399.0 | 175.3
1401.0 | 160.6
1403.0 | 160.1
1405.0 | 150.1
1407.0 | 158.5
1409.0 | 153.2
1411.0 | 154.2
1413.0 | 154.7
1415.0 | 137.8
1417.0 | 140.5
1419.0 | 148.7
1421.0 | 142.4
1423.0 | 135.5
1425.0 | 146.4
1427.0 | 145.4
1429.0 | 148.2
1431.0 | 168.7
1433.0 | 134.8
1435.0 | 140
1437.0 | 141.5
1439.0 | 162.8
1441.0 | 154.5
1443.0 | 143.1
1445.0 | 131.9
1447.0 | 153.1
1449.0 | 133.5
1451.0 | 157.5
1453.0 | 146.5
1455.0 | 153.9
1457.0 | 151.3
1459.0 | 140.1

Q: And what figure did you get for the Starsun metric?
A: 576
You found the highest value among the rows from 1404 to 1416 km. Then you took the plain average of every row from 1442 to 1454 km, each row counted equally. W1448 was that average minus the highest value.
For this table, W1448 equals -14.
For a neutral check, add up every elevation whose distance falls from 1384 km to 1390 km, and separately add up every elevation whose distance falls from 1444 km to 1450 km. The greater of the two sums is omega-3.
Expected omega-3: 549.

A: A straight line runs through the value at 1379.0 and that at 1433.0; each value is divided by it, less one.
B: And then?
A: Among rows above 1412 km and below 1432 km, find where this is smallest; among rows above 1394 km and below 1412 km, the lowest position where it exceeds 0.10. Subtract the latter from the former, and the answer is 28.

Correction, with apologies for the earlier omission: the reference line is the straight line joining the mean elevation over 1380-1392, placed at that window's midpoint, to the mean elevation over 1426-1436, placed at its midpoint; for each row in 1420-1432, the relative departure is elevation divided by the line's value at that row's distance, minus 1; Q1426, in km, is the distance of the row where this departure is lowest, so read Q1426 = 1423.0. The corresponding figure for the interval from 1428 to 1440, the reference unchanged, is 1433.0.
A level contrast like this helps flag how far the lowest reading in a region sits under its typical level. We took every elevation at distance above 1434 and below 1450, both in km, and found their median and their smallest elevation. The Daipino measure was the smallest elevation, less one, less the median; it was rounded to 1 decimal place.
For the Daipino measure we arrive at -11.4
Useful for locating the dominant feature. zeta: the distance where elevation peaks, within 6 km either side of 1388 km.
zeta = 1385.0 km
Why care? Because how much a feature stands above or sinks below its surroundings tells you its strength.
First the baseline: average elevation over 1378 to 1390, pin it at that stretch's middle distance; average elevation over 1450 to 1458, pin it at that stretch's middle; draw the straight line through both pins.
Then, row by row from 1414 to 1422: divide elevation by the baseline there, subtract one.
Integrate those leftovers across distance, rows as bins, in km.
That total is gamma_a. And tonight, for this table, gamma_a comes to -1.0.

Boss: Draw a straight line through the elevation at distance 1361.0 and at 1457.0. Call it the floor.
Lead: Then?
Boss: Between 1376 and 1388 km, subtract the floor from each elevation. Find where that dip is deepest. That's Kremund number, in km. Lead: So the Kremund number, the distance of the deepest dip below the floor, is 1379.0 km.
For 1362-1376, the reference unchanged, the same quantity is 1367.0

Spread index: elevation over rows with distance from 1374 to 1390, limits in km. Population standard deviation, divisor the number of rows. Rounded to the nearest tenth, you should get 15.1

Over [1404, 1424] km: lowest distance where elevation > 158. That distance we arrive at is 1407.0 km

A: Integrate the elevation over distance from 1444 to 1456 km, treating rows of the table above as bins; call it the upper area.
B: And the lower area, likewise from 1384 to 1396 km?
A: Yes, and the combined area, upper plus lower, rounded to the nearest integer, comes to 3943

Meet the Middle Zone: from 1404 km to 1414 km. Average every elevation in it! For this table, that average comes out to 154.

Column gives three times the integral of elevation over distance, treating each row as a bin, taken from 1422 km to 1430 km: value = 3453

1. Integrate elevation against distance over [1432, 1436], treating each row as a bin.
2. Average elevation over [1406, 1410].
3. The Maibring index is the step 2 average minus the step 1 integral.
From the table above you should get -394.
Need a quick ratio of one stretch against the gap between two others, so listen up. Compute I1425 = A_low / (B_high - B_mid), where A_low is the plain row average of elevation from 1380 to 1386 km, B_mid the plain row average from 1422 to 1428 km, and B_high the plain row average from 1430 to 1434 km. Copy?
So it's 19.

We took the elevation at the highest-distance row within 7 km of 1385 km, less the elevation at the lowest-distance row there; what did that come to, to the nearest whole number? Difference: 35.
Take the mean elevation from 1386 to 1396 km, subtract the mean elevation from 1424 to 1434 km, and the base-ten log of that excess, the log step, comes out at 1.5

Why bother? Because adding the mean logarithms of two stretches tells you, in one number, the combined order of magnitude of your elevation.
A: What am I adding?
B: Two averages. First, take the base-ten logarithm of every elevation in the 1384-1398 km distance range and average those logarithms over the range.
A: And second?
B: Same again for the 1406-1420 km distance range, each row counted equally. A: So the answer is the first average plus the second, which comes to 4.44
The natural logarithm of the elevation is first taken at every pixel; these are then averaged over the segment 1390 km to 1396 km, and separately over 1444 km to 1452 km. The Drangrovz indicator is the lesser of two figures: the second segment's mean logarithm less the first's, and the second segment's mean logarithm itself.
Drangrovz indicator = -0.24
